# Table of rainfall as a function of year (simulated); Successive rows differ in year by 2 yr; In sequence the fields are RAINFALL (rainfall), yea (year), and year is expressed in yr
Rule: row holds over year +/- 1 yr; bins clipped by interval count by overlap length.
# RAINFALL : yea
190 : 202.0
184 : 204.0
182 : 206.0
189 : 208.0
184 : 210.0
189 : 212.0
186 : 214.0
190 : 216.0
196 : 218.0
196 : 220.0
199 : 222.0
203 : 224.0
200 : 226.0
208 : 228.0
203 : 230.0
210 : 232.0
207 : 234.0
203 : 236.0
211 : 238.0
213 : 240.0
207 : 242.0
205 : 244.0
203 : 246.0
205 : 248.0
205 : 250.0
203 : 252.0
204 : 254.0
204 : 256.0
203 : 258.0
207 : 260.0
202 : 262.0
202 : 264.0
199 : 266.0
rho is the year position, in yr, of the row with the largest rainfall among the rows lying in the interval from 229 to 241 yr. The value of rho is 240.0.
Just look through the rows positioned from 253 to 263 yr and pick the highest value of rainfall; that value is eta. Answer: 207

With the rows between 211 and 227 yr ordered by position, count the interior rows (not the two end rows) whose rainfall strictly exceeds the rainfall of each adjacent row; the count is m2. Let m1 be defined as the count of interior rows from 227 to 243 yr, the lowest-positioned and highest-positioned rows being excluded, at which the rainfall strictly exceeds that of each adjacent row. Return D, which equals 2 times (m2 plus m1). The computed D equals 6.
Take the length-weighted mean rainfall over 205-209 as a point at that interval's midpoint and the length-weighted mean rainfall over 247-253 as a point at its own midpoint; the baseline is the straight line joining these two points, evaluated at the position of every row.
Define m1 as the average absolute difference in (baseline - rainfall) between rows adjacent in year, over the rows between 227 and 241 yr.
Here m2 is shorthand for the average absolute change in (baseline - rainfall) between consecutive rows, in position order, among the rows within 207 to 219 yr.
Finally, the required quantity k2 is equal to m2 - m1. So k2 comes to 0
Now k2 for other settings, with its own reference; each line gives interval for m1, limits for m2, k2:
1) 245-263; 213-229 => 2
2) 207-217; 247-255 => -3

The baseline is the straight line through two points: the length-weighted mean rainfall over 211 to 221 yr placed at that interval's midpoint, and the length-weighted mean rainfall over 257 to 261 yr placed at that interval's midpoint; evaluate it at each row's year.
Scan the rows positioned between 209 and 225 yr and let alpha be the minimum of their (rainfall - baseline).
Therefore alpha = -6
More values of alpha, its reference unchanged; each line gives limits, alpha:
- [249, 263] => -4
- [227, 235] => 7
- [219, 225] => 3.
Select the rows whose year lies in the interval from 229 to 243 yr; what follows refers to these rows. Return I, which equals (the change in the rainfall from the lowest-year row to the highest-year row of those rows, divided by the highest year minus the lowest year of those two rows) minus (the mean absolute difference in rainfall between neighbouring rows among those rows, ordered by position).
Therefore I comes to -4.7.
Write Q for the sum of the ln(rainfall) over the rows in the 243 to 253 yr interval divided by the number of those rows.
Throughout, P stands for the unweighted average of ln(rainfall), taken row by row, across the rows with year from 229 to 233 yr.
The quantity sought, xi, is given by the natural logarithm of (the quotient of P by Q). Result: 0.002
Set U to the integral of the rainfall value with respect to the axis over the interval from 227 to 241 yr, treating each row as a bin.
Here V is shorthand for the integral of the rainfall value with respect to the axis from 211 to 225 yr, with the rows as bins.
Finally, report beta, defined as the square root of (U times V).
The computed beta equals 2812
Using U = 2910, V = 2718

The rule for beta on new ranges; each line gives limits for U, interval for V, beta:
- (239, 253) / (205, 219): 2754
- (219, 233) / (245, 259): 2846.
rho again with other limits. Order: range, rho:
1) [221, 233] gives 232.0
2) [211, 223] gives 222.0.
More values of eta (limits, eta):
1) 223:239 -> 211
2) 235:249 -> 213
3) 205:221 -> 196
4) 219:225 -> 203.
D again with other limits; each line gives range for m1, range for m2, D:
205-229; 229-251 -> 10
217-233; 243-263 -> 6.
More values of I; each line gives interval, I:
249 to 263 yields -2.4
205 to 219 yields -3.8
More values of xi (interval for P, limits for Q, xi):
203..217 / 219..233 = -0.016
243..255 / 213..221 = 0.012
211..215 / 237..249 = -0.019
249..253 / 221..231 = 0.001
